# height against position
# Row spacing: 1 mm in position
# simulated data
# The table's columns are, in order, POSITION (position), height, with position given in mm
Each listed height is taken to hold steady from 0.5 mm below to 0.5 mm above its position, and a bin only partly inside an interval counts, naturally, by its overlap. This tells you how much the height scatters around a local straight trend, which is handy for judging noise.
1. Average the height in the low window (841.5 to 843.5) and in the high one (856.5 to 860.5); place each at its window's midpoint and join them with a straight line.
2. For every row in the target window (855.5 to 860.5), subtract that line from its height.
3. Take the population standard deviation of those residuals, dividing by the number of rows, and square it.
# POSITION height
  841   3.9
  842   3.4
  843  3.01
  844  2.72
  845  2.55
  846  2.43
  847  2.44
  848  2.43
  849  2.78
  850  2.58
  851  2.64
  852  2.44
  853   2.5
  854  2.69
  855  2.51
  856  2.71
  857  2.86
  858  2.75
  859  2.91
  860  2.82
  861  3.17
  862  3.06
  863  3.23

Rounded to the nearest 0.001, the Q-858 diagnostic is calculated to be 0.009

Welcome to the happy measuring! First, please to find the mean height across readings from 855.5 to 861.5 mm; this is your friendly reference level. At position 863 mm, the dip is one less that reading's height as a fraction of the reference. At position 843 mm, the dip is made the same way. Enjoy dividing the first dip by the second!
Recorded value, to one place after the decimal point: 2.6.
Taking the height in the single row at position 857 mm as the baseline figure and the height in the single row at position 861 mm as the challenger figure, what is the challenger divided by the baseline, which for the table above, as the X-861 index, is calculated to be 1.11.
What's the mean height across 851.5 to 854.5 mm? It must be 2.54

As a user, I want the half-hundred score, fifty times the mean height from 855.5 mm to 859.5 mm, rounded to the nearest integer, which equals 140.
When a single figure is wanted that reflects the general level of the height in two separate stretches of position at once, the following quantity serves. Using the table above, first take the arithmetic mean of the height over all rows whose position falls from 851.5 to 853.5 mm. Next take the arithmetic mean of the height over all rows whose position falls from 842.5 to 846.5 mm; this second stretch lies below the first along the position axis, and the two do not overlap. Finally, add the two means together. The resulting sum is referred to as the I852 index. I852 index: 5.15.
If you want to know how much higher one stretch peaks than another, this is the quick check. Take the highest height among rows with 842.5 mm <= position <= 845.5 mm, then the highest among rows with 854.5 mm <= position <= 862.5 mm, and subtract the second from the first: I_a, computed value -0.2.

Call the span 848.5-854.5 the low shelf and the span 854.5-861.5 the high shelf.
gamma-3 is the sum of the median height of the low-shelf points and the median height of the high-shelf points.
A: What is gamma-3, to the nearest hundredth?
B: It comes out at 5.43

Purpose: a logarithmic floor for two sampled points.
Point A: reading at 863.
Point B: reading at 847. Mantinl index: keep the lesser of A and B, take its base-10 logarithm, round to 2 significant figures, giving 0.39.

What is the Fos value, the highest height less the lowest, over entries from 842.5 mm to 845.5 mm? 0.46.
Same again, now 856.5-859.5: 0.16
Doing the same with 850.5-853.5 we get 0.20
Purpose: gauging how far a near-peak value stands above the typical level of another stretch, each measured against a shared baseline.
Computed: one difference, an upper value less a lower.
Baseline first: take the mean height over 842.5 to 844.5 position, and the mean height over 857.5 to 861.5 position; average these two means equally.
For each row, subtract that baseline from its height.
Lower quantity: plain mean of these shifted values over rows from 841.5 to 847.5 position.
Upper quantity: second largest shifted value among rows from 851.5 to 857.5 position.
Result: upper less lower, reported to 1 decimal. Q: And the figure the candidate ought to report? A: 0.0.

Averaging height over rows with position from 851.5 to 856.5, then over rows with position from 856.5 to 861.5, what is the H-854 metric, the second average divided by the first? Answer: 1.13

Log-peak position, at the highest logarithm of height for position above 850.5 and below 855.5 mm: 854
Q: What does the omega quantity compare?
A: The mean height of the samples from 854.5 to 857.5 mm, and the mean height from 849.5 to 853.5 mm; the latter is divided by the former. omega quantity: 0.94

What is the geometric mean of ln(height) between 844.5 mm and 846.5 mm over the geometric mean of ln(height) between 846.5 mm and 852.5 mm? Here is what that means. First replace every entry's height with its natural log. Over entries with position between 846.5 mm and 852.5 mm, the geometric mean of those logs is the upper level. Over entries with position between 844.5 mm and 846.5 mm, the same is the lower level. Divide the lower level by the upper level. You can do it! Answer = 0.98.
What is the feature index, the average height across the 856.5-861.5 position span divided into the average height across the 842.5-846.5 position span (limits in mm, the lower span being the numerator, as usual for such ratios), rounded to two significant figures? 0.92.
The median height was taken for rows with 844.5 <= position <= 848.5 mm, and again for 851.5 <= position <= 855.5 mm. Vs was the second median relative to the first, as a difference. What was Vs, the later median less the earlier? 0.1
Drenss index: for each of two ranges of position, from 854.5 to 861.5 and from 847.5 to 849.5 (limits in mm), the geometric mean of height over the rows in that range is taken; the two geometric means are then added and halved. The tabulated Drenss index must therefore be 2.71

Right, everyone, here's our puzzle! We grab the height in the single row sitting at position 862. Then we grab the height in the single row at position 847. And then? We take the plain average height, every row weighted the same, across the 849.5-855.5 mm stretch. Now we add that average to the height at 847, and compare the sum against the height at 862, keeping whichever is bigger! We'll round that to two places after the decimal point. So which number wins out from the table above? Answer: 5.00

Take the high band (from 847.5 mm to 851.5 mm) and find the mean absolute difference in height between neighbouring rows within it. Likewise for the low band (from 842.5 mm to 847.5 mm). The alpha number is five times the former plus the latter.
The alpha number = 1.16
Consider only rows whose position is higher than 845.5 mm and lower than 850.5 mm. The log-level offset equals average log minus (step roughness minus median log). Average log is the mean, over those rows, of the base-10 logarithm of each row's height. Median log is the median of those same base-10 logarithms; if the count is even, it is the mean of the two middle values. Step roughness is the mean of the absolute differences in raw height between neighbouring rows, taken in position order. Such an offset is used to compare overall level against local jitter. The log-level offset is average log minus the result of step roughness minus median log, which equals 0.648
